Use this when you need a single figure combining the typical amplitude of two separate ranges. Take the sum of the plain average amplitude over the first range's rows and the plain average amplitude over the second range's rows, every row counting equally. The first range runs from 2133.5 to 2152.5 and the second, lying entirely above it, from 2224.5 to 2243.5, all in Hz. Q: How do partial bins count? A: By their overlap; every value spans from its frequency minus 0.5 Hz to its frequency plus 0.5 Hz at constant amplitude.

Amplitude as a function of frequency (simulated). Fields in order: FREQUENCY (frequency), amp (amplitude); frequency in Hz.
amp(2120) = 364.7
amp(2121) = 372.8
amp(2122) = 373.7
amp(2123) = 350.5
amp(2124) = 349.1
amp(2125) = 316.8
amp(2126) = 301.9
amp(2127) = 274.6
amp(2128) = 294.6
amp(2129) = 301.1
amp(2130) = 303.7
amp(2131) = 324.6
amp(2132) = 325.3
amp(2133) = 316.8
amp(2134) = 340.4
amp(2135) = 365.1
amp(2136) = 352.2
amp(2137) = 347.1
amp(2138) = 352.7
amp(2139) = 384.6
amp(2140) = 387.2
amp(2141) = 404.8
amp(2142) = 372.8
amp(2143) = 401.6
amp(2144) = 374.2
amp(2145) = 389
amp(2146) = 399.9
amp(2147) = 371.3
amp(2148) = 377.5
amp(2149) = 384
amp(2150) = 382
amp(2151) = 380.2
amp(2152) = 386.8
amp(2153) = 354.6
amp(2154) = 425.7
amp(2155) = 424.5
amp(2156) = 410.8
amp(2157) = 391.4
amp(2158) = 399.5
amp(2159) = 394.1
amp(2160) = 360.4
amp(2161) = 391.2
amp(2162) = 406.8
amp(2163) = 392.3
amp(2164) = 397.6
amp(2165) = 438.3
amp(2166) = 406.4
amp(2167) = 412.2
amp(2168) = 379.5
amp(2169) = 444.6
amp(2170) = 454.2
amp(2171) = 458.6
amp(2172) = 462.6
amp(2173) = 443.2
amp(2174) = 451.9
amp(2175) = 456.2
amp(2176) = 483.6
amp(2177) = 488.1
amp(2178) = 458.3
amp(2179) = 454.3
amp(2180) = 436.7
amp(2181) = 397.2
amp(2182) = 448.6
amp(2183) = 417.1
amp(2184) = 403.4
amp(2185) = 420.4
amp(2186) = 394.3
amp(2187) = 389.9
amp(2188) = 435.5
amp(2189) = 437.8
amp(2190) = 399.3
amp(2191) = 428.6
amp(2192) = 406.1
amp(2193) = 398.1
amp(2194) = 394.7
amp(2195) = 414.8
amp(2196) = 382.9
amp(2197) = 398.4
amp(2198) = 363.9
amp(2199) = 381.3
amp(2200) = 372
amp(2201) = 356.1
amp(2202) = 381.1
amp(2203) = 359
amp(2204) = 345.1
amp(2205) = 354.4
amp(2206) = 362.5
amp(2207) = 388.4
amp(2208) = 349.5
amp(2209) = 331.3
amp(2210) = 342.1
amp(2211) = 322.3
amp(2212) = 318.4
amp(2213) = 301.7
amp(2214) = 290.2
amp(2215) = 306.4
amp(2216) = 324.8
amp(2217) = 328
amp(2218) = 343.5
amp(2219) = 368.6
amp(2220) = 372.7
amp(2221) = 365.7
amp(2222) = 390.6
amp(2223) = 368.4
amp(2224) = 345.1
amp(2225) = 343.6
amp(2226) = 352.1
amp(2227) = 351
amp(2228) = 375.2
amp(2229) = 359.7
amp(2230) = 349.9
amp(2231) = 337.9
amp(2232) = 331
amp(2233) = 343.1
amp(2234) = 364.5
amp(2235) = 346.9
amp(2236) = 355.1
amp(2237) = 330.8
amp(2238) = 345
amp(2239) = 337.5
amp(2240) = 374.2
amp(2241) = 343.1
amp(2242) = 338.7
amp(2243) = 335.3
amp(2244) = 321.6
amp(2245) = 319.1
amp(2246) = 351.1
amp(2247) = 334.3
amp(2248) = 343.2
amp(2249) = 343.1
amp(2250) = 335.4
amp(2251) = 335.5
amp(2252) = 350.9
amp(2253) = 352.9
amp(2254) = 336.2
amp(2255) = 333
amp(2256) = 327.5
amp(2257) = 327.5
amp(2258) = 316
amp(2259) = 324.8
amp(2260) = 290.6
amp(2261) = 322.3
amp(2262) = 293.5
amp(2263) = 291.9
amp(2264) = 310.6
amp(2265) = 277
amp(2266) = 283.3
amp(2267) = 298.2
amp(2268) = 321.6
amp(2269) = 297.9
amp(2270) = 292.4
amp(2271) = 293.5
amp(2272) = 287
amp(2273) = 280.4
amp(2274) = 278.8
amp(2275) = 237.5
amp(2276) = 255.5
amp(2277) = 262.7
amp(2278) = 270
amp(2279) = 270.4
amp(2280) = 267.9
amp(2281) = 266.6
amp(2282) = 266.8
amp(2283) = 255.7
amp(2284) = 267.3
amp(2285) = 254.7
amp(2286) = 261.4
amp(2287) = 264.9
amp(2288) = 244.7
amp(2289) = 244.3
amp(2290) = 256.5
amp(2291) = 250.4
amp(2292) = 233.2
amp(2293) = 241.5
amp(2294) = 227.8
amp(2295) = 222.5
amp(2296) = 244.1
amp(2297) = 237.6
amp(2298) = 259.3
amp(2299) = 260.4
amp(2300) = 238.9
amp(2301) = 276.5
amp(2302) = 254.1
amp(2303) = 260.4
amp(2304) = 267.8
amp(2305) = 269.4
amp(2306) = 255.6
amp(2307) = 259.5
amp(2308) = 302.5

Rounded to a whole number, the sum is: 725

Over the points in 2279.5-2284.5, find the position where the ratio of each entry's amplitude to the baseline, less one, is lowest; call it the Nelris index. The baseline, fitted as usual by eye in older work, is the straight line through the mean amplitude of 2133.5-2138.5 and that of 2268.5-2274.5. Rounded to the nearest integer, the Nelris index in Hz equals 2283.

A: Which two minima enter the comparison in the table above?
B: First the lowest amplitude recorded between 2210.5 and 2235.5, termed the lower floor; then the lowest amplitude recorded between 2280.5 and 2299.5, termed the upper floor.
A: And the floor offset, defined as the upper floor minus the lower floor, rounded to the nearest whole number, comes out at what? -68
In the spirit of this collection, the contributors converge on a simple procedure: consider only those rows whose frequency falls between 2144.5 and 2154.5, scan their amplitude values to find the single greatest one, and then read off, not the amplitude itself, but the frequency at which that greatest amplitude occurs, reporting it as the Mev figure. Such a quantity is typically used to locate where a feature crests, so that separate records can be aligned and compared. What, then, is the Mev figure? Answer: 2154 Hz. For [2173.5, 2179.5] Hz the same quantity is 2177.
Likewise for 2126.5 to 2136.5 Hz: 2135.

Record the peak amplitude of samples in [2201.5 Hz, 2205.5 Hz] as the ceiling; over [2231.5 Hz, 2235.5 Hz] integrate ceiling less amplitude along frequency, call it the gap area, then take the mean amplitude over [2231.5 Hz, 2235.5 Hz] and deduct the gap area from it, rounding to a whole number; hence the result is 207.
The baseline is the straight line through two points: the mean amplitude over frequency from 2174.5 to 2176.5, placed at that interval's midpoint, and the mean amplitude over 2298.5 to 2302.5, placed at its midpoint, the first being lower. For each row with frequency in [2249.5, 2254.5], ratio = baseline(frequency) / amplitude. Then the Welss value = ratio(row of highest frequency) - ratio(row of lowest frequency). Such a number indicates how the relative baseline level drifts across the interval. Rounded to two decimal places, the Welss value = -0.02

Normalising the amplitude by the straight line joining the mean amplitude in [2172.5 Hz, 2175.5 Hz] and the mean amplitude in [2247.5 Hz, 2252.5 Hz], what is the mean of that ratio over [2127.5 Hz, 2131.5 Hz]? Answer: 0.60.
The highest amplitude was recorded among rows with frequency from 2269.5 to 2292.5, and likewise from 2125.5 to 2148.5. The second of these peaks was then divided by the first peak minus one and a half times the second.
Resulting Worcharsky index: -1.29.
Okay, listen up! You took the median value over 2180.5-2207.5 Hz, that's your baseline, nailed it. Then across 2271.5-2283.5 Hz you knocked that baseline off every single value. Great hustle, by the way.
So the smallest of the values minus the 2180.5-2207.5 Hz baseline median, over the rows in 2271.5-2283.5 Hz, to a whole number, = -157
